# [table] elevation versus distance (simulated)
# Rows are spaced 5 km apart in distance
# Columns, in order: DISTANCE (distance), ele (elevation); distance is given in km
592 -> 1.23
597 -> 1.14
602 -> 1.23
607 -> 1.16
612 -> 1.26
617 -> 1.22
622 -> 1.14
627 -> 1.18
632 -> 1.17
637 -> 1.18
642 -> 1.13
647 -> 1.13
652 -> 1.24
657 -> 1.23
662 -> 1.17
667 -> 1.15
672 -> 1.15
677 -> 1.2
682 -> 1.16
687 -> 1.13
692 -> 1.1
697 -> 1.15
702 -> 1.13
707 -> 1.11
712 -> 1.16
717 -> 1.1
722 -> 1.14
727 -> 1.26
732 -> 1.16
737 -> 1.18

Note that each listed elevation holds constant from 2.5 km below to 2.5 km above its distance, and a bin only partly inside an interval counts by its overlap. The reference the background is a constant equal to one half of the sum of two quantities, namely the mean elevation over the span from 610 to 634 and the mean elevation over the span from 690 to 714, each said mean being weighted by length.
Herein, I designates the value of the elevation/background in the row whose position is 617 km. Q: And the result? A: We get 1.05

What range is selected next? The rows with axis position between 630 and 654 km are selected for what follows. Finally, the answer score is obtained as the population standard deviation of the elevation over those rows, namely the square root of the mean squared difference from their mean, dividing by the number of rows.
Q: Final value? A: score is 0.0405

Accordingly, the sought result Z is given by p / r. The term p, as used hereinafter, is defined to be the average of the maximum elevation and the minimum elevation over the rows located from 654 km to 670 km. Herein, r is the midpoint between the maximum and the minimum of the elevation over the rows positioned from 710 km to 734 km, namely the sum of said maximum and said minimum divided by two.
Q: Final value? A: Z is 1.01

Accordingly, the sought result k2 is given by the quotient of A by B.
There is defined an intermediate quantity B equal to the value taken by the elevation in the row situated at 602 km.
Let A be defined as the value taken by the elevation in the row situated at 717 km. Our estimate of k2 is 0.89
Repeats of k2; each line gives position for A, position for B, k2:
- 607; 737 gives 0.98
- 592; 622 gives 1.08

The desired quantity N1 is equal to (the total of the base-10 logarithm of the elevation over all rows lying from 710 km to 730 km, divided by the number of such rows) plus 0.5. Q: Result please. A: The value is 0.566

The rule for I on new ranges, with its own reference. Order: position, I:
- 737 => 1.02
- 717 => 0.95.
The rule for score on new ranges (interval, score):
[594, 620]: 0.0449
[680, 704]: 0.0206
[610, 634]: 0.0418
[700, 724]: 0.0214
